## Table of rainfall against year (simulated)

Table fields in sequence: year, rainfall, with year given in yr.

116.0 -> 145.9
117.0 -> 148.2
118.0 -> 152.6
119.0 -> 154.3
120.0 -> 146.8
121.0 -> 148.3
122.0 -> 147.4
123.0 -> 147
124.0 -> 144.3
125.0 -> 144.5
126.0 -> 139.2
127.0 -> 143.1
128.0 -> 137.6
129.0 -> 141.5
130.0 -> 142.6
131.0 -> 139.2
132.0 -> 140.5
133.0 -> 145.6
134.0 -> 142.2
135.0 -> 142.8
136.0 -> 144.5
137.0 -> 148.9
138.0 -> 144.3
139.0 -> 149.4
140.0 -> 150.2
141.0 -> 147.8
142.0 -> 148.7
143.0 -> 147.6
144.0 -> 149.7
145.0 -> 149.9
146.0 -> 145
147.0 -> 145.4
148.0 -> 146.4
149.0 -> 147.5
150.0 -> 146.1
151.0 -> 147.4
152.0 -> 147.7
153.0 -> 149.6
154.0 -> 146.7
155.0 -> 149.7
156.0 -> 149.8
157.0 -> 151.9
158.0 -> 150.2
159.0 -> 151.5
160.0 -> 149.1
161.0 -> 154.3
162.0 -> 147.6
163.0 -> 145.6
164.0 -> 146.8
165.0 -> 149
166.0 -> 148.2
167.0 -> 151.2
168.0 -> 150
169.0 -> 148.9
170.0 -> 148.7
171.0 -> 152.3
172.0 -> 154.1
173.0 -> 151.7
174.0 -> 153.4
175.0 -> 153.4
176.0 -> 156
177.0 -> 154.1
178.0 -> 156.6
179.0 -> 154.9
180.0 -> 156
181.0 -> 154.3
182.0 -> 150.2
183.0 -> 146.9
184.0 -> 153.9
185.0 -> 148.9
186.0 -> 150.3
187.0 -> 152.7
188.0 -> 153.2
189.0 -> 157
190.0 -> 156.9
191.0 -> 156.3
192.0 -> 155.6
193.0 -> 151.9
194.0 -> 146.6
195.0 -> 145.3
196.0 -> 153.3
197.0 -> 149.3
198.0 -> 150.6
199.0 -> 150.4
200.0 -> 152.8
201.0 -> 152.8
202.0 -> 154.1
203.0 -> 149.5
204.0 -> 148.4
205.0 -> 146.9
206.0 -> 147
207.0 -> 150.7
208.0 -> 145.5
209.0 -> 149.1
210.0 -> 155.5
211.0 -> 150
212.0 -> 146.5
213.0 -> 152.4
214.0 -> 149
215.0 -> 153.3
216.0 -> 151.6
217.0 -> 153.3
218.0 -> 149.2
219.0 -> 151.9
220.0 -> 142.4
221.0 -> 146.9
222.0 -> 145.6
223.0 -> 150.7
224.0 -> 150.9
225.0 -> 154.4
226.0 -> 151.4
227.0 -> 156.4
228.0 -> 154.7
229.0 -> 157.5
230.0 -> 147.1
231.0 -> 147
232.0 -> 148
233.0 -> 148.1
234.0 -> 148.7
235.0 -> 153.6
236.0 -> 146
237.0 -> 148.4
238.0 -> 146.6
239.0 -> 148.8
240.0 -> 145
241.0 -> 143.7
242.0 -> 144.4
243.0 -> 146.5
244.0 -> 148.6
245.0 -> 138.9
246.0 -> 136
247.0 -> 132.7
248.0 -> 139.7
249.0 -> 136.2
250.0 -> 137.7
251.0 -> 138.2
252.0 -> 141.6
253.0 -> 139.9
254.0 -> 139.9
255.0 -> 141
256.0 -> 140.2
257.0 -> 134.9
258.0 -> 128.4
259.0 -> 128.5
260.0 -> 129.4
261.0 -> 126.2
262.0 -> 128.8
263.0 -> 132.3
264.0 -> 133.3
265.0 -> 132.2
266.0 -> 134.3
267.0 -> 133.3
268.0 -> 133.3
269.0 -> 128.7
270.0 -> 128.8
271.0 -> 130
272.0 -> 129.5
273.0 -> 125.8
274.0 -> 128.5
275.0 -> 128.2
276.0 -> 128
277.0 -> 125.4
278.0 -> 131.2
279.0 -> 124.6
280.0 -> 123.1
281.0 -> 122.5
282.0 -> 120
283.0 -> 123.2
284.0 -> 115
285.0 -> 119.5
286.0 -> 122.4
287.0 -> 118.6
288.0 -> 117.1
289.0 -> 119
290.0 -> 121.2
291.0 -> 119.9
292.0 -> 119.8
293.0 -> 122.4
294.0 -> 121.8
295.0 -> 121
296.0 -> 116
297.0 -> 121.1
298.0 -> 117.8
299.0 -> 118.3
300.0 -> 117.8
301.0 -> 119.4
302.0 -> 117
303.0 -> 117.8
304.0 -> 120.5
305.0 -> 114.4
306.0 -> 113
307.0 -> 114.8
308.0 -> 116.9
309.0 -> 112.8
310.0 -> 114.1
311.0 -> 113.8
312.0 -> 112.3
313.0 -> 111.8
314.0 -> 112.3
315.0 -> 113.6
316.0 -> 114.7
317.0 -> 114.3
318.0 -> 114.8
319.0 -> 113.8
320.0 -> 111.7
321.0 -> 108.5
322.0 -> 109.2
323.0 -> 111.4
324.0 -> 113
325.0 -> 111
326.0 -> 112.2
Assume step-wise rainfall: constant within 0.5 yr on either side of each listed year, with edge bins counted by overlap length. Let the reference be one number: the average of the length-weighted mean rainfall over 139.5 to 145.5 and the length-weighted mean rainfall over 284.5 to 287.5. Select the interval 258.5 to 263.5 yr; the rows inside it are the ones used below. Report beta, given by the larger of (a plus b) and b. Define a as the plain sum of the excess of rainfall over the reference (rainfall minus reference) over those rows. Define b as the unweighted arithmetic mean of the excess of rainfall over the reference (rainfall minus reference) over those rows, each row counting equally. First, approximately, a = -28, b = -6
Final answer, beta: -6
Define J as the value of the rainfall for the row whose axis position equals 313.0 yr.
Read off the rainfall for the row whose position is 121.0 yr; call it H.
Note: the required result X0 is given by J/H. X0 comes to 0.75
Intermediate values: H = 148.3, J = 111.8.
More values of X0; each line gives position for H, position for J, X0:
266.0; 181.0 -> 1.15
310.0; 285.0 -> 1.05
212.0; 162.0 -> 1.01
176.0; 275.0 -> 0.82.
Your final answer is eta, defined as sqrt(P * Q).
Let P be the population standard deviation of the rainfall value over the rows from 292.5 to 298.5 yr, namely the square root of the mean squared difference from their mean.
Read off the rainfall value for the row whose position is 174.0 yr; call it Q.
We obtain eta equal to 18.8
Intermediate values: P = 2.3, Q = 153.4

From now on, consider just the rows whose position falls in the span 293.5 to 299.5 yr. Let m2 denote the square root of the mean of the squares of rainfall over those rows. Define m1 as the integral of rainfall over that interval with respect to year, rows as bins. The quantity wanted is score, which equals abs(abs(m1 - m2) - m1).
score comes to 119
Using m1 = 716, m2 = 119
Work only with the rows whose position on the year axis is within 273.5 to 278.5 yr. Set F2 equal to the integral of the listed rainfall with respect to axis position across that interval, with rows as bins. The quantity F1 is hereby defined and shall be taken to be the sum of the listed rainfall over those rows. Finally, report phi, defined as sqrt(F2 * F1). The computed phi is 641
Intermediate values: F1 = 641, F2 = 641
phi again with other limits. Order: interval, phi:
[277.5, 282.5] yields 621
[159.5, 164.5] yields 743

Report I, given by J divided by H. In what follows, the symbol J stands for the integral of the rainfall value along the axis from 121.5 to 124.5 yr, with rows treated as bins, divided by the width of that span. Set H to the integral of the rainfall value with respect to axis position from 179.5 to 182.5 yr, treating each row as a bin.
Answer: 0.318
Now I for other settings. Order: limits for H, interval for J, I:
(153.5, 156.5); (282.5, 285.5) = 0.267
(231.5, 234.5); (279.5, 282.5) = 0.274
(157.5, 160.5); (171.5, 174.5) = 0.340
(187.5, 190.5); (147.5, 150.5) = 0.314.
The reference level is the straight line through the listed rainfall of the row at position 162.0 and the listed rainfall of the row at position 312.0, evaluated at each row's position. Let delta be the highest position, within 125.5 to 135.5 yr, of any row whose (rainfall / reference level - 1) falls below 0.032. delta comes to 135.0 yr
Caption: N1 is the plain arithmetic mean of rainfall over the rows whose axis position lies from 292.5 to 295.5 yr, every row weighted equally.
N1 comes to 122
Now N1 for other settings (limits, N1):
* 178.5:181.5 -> 155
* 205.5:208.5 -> 148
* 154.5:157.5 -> 150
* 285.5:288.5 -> 119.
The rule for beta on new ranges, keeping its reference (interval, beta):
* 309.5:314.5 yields -22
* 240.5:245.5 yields 59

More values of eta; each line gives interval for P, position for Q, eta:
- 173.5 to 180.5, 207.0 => 13.6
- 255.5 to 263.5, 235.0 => 25.6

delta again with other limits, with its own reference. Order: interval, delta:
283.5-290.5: 290.0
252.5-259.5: 259.0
